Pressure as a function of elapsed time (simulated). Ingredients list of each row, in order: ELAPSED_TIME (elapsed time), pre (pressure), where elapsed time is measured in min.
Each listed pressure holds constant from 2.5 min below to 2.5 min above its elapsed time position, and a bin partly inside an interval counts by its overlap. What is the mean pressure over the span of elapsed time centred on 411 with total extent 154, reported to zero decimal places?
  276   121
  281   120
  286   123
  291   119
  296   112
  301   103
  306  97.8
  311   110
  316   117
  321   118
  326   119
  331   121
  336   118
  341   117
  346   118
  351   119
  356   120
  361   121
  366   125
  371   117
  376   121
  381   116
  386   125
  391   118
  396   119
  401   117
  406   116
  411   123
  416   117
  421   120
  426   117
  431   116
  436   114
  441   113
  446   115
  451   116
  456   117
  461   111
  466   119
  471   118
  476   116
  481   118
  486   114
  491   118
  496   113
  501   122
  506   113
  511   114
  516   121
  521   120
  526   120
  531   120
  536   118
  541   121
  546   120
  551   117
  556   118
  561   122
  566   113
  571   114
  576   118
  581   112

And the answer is 118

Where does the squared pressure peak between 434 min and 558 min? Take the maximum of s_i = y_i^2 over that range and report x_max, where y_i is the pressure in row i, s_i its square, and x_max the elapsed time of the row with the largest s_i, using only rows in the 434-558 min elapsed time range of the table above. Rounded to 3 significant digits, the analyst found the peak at 501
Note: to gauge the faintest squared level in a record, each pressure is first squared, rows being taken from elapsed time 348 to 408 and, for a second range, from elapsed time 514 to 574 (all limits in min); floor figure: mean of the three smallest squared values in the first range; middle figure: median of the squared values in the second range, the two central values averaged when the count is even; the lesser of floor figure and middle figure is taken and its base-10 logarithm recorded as 4.13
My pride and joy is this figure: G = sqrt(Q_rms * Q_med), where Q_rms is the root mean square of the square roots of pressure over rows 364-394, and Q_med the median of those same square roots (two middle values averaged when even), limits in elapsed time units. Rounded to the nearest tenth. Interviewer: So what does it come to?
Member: 11.0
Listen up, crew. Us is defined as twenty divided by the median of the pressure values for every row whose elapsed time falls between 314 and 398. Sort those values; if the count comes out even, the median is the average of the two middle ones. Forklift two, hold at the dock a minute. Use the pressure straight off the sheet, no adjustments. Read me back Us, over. 0.168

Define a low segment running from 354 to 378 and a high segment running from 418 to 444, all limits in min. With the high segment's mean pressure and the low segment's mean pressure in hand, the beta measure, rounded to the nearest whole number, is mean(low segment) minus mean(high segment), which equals 5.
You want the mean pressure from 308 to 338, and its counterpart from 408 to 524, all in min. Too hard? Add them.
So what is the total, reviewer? 234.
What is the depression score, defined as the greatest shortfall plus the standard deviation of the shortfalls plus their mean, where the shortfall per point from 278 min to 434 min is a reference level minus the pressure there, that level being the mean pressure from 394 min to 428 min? 27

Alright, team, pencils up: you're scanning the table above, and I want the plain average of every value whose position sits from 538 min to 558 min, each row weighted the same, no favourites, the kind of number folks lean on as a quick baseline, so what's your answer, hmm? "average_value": 119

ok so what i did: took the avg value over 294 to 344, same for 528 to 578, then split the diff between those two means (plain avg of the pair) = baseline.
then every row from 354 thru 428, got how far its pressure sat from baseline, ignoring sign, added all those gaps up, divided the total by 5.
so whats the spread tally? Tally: 11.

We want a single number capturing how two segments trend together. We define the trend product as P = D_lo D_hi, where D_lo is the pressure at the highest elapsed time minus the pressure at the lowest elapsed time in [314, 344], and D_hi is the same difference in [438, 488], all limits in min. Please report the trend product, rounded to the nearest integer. 0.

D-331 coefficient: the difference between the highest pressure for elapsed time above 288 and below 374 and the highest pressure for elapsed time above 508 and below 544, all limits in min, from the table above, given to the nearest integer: 4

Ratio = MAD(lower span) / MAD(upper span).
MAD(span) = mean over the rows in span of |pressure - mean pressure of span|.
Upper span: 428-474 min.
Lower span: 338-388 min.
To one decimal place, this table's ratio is 1.3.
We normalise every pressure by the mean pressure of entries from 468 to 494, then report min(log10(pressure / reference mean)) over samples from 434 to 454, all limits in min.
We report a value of -0.014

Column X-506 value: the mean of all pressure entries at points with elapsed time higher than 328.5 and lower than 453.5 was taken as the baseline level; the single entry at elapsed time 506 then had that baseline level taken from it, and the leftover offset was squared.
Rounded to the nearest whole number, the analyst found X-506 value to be 29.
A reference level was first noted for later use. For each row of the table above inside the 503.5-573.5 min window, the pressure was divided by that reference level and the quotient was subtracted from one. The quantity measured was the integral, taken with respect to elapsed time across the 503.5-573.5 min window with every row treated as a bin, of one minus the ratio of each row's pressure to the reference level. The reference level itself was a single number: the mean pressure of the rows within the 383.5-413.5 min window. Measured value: 1.0 min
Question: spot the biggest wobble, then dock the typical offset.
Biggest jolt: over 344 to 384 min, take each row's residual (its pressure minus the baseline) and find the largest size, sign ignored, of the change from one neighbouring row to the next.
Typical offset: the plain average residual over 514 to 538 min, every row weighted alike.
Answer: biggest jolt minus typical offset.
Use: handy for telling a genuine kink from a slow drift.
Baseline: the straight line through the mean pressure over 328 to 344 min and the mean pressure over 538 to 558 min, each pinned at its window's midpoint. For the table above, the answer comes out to 7.2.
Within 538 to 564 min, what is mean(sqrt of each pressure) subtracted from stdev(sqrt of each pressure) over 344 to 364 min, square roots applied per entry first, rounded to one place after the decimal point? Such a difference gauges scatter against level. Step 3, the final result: -10.9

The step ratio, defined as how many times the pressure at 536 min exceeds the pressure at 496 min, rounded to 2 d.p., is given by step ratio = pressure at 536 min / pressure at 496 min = 1.04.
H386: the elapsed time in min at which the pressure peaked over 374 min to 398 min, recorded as 386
